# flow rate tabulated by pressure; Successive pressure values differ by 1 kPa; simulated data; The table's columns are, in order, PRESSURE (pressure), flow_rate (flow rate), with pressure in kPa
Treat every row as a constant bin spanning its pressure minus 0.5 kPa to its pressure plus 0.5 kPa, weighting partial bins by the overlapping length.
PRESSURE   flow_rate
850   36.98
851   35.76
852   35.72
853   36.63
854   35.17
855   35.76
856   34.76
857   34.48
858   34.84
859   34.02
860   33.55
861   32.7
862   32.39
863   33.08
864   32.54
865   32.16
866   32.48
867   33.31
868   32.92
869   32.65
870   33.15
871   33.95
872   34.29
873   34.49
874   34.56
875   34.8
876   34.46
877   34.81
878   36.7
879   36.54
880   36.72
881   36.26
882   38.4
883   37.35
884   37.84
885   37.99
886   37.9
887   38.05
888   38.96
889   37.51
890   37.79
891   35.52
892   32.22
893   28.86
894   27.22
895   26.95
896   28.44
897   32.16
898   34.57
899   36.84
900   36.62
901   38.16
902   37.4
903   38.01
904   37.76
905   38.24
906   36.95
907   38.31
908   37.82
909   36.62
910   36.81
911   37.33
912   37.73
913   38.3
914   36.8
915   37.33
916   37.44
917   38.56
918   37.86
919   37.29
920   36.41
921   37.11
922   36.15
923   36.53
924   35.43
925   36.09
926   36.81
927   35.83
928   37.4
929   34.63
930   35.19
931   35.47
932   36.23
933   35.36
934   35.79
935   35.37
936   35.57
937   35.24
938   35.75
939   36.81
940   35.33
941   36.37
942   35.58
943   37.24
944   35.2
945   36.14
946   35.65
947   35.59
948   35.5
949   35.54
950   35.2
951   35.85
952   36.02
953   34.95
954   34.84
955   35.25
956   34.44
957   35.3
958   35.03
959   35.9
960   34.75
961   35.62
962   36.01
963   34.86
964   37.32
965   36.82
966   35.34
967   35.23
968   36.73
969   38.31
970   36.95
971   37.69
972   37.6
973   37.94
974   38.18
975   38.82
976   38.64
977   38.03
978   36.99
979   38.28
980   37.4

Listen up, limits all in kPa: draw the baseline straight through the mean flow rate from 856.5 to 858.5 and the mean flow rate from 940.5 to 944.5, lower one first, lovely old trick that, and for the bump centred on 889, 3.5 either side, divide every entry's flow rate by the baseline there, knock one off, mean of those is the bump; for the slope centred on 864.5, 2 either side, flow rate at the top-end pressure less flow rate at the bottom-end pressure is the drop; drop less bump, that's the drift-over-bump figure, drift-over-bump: -0.6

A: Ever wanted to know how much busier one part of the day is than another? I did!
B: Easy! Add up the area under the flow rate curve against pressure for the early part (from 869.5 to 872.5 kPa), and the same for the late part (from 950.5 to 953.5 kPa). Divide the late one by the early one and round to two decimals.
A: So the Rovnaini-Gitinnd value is 1.05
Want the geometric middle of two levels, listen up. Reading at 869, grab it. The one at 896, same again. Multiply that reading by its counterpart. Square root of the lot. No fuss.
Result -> 30.5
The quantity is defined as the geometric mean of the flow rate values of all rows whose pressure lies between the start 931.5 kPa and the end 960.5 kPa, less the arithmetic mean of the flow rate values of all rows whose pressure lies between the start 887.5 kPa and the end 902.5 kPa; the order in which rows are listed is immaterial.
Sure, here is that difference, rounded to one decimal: 1.6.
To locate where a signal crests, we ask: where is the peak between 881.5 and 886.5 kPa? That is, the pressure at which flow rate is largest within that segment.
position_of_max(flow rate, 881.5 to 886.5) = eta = 882 kPa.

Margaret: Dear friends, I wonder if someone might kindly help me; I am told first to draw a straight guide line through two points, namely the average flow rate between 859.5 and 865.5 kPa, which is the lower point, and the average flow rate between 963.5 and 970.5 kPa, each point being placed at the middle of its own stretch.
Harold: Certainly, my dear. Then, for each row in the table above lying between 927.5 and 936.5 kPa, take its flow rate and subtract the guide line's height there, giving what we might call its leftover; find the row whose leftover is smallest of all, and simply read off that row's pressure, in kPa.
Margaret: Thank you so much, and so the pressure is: 929 kPa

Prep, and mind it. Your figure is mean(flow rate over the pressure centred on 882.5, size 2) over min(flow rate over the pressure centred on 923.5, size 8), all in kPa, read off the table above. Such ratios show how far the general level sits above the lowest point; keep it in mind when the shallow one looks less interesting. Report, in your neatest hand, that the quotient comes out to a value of 1.07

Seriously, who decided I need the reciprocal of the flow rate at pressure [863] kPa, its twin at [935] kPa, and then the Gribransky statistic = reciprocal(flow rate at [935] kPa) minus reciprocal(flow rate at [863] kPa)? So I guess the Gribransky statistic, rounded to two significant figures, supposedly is -0.0020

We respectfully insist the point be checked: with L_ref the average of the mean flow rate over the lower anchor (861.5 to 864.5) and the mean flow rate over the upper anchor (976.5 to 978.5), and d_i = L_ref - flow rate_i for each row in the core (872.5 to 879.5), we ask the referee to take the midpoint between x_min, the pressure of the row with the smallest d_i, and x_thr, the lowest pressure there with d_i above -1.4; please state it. 875.5 kPa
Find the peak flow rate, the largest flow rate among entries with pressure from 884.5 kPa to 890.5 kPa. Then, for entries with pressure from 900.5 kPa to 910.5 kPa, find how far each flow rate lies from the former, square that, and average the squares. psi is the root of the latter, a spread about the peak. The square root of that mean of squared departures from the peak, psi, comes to 1.5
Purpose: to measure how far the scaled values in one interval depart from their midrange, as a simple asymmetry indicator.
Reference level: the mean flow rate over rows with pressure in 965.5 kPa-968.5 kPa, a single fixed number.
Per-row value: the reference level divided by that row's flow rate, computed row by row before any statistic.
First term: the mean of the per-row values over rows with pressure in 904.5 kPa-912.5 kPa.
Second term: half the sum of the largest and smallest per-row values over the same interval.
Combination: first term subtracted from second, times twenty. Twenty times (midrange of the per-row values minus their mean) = 0.01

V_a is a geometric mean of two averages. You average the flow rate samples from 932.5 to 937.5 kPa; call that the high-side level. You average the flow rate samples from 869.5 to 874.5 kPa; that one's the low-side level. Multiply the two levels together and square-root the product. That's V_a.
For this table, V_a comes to 34.8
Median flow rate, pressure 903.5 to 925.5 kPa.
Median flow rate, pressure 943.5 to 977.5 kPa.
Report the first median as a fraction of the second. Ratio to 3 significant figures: 1.04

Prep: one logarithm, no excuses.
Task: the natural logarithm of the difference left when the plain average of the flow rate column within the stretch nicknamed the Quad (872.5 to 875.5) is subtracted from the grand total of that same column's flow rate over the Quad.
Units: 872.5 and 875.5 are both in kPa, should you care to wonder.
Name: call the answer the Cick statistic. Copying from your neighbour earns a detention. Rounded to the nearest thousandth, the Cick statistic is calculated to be 4.237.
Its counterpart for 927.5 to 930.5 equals 4.269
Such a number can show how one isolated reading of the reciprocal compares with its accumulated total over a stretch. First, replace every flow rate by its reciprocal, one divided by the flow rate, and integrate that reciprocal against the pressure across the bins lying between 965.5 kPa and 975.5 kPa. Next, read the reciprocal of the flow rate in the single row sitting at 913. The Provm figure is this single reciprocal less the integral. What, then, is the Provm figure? -0.242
